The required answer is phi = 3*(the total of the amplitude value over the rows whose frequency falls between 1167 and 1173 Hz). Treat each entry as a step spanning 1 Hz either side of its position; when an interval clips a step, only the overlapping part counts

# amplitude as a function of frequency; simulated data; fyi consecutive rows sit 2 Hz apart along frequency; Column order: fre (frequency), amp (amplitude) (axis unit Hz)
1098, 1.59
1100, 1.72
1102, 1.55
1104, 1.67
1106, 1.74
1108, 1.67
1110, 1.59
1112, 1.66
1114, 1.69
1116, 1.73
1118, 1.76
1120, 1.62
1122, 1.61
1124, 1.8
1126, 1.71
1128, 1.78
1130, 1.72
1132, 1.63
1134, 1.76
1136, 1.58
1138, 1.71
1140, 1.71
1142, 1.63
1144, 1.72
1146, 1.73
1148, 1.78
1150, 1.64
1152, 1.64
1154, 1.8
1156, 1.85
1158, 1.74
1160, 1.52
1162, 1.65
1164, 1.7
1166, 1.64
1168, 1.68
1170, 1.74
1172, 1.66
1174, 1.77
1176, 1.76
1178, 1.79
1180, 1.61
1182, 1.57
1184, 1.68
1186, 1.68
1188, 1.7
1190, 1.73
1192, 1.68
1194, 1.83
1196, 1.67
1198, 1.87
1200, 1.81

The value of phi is 15.24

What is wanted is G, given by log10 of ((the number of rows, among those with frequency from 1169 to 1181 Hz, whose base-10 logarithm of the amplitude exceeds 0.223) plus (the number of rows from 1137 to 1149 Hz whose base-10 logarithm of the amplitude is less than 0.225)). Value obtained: 0.70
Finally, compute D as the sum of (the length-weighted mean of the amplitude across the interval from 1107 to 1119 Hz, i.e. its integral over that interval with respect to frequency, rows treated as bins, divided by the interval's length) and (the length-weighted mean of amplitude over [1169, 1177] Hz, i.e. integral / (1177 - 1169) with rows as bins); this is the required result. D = 3.42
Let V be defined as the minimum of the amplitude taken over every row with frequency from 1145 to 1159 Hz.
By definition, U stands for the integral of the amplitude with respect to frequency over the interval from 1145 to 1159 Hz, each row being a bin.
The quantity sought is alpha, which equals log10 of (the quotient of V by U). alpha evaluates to -1.17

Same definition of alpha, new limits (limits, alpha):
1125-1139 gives -1.18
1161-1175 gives -1.16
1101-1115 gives -1.17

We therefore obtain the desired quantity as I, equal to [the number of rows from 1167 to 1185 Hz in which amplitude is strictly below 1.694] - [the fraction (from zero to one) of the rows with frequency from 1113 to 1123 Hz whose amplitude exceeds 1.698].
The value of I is 4.6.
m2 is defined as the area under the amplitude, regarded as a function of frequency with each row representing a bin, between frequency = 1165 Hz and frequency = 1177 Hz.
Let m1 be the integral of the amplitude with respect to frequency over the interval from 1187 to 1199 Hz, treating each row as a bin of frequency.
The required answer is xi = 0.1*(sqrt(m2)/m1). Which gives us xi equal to 0.0216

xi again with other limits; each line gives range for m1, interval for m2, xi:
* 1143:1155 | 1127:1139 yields 0.0219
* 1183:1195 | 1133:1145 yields 0.0218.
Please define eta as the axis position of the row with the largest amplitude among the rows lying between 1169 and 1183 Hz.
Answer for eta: 1178 Hz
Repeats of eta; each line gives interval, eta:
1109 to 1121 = 1118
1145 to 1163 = 1156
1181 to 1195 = 1194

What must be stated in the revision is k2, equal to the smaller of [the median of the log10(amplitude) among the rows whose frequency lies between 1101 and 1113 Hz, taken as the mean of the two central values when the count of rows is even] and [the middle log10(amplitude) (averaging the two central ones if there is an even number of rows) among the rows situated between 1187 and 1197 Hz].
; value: 0.221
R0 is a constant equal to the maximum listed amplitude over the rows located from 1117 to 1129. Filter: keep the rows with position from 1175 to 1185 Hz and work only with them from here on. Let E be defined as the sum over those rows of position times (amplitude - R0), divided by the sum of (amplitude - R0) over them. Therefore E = 1181.3 Hz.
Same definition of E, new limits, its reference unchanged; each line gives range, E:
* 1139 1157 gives 1145.7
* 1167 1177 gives 1171.0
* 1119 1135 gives 1125.8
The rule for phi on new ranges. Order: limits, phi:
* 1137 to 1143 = 15.15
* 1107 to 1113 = 14.76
